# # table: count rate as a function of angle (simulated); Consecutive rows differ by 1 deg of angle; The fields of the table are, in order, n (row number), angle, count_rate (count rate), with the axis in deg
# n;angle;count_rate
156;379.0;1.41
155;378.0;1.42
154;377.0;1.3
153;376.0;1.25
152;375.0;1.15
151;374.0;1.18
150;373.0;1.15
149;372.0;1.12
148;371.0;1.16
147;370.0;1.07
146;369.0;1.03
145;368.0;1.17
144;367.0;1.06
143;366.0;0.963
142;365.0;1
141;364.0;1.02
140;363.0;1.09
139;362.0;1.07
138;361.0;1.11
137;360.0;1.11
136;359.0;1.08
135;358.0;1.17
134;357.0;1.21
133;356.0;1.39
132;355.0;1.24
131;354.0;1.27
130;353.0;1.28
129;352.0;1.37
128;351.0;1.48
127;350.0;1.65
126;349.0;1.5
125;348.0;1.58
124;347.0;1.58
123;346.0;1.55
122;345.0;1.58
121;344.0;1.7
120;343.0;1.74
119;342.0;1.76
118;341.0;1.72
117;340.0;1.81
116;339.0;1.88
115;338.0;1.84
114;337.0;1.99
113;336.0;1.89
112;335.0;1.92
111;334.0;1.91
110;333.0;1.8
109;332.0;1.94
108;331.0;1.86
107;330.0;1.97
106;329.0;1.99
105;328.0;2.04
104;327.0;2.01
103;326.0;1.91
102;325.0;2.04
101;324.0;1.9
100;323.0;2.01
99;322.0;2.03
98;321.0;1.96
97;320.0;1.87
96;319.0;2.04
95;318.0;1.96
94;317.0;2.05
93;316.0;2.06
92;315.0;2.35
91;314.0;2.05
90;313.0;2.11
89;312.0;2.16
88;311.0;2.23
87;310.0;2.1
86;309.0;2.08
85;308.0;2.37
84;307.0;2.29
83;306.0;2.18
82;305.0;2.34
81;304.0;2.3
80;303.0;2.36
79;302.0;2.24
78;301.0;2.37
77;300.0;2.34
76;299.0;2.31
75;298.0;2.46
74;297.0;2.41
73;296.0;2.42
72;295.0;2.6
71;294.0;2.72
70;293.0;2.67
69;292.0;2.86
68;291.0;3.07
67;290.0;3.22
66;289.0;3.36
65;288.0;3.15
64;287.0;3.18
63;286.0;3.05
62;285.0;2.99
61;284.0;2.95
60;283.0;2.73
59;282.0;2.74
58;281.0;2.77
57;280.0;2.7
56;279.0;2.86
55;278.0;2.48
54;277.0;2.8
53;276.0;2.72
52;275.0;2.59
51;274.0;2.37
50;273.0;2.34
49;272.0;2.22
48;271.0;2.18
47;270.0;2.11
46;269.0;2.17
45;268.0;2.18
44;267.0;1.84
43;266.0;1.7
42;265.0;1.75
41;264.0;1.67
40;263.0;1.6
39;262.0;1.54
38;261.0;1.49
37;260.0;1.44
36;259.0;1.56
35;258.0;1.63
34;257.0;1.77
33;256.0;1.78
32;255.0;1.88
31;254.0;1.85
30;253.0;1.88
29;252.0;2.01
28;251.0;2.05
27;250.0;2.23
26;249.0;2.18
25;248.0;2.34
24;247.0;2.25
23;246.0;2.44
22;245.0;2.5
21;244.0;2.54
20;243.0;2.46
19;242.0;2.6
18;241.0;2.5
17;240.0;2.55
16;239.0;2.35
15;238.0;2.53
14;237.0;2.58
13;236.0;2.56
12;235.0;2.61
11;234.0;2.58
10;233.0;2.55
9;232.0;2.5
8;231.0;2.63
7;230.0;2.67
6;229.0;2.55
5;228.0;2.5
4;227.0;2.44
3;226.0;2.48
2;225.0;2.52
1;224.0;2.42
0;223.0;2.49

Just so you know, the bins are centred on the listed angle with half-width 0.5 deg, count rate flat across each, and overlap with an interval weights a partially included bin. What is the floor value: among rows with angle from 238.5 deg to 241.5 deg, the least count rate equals 2.35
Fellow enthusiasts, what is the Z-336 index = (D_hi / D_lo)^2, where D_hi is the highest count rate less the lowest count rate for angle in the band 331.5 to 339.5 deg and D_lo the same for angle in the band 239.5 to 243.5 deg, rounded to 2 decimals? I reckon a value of 1.84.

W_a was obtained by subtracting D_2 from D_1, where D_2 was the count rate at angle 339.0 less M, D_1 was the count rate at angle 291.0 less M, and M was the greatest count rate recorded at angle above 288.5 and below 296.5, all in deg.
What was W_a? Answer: 1.2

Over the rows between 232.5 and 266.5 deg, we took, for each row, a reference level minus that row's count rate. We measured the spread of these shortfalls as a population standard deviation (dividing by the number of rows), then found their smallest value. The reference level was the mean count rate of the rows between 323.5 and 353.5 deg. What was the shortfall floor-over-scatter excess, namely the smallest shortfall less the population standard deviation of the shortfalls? -1.2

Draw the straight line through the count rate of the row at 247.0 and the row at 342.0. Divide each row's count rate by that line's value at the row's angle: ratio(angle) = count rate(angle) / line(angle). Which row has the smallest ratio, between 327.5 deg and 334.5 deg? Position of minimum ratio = 333.0 deg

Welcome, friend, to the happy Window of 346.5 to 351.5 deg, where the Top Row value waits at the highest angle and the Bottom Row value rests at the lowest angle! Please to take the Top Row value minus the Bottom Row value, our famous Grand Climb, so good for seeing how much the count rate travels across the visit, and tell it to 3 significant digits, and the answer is -0.100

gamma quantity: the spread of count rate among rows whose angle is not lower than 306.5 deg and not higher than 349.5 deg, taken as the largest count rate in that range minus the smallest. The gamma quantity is 0.87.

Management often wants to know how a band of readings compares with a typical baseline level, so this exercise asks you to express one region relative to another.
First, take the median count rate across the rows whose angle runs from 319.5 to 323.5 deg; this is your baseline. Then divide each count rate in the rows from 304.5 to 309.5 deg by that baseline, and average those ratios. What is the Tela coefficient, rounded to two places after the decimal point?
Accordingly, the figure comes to 1.13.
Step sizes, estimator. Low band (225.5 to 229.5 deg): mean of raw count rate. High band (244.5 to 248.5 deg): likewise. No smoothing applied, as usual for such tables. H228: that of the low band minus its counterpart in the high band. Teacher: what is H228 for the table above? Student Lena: 0.1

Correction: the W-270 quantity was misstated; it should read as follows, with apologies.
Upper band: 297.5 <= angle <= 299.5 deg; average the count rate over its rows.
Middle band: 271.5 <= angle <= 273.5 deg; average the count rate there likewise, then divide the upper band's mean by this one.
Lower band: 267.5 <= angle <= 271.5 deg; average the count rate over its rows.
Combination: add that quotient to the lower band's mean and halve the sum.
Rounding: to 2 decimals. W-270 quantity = 1.60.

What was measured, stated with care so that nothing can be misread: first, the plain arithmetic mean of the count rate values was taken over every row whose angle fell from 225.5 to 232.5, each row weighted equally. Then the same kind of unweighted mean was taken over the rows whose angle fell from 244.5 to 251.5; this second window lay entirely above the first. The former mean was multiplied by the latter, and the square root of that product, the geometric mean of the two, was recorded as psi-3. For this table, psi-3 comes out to 2.41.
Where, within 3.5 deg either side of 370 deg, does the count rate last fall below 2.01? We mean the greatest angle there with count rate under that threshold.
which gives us 373.0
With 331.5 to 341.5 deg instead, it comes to 341.0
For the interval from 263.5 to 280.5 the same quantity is 267.0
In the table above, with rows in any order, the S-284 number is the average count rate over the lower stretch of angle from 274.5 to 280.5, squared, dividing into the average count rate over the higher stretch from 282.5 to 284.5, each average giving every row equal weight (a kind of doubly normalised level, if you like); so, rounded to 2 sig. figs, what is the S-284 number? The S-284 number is 0.39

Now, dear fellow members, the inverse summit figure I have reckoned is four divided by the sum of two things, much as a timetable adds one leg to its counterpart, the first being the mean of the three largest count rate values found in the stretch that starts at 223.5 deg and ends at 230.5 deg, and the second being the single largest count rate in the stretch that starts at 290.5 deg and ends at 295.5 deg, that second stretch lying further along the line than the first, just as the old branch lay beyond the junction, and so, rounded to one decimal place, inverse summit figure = 0.7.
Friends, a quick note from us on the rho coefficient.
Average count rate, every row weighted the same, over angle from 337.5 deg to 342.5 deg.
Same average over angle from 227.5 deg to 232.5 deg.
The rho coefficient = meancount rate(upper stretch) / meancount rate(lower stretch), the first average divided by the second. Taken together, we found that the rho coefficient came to 0.70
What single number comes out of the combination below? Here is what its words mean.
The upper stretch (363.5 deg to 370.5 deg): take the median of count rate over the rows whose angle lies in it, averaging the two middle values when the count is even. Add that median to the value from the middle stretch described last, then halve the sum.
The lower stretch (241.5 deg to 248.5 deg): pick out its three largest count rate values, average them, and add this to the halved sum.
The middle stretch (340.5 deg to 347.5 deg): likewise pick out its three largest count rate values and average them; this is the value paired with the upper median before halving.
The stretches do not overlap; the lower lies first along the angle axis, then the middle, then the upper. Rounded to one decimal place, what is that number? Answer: 3.9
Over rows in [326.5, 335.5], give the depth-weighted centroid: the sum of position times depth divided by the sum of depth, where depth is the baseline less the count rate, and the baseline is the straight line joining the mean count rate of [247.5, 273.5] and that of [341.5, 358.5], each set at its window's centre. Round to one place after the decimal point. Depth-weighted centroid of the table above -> 330.7 deg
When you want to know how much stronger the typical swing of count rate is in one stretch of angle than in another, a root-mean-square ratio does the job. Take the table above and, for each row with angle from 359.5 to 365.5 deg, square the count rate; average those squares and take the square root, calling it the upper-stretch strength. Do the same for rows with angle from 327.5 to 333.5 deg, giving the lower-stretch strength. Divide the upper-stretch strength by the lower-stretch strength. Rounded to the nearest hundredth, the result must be 0.55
